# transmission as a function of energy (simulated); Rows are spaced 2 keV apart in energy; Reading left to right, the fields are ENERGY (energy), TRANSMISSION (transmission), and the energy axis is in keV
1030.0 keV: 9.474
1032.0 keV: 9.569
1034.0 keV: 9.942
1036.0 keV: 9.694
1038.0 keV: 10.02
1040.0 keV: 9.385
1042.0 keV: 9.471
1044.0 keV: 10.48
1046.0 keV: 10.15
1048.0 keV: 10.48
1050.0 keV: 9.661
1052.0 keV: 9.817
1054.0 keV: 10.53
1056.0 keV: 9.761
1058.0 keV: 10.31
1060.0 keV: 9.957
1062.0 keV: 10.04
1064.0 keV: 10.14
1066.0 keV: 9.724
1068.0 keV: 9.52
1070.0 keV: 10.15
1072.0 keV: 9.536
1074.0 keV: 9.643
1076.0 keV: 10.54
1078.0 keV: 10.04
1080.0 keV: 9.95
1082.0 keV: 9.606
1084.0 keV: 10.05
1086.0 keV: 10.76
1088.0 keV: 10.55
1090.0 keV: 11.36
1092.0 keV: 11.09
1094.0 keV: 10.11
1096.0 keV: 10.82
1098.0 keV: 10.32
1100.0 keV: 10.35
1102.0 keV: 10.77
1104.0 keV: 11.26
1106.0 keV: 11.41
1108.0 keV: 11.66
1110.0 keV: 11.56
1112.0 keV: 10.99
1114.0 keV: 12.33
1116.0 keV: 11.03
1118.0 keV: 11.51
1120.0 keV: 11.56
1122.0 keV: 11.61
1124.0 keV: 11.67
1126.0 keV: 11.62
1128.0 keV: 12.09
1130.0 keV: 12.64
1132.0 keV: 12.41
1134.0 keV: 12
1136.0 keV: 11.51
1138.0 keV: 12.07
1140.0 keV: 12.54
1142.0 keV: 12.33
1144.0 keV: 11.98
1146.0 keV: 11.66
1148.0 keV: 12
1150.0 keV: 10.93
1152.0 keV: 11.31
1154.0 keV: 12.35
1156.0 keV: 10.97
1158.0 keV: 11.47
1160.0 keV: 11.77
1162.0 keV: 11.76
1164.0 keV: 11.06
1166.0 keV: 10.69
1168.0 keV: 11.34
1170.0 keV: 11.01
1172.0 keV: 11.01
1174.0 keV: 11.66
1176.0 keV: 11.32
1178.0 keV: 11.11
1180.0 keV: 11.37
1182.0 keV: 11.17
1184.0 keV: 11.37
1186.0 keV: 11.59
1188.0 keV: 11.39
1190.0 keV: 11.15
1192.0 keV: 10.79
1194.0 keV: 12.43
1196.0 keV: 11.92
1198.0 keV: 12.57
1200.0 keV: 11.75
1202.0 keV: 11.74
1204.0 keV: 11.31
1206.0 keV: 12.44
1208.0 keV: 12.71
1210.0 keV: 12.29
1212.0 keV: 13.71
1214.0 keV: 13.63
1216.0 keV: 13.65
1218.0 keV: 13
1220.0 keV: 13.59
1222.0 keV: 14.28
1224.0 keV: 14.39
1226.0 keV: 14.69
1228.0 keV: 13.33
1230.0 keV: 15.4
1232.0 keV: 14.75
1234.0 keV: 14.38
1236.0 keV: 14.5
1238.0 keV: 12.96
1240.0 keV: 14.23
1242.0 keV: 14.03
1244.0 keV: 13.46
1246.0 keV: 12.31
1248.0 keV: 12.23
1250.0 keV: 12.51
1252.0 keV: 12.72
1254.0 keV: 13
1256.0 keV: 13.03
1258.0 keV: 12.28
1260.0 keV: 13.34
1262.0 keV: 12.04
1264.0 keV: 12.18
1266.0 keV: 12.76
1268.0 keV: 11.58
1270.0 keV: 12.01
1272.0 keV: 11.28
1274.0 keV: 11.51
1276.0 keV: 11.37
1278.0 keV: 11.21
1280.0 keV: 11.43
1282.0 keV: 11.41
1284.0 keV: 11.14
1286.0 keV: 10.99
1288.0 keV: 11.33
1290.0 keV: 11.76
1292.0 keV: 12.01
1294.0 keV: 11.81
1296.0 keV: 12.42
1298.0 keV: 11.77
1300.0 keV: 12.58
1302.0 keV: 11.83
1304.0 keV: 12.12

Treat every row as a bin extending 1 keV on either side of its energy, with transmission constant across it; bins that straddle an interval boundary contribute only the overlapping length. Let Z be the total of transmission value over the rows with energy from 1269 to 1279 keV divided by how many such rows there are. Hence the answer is 11.5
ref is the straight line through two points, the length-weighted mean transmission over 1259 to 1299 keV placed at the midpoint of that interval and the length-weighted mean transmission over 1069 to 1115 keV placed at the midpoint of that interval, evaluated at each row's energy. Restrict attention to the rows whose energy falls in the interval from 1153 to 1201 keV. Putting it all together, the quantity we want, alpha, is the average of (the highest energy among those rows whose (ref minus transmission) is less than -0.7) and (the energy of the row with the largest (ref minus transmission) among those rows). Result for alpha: 1195 keV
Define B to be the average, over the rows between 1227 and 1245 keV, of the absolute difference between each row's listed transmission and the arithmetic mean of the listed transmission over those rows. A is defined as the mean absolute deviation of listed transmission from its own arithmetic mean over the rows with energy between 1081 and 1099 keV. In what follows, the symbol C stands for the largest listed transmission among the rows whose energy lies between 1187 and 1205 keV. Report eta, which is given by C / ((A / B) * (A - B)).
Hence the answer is -110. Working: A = 0.44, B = 0.60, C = 12.57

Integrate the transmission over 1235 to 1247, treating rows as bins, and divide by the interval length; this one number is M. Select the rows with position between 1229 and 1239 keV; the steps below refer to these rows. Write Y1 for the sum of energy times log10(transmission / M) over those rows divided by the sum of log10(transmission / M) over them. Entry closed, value 1231.4 keV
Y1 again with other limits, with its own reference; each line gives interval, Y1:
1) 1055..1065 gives 1059.9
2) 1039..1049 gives 1043.6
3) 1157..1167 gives 1162.5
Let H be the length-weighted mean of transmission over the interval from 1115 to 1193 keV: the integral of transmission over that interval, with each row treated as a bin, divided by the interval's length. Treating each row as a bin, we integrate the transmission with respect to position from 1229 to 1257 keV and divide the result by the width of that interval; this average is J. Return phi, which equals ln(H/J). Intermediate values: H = 11.6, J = 13.5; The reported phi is -0.16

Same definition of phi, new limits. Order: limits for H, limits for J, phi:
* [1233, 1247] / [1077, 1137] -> 0.21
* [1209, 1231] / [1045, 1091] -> 0.31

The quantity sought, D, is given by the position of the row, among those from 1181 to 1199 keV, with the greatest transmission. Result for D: 1198.0 keV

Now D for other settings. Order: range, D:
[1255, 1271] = 1260.0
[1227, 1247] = 1230.0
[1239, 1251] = 1240.0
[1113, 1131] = 1130.0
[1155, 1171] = 1160.0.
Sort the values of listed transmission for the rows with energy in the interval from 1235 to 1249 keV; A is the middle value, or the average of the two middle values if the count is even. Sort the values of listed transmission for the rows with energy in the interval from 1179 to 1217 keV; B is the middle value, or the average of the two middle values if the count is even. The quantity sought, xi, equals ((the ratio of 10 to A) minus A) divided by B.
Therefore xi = -1.08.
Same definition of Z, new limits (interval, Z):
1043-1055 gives 10.2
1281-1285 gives 11.3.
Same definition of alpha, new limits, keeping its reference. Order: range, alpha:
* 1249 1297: 1276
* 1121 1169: 1163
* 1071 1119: 1095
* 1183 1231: 1211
